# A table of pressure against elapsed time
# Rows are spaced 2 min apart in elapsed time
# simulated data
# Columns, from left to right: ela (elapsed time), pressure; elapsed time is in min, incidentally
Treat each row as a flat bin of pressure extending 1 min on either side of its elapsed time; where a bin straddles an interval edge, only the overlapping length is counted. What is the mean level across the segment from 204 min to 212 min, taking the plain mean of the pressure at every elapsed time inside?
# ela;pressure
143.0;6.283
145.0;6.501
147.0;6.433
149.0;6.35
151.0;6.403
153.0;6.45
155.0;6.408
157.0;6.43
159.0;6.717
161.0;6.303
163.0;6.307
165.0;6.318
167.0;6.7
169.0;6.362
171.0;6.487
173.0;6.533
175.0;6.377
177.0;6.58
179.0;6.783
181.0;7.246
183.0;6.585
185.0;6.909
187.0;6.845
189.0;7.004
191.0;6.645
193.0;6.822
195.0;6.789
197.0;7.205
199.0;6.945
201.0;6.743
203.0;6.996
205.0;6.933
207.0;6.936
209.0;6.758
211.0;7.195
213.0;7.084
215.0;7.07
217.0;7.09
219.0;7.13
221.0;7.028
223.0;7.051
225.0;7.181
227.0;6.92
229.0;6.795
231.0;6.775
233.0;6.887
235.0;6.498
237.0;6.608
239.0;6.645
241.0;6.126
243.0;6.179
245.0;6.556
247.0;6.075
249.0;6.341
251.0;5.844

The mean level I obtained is 6.96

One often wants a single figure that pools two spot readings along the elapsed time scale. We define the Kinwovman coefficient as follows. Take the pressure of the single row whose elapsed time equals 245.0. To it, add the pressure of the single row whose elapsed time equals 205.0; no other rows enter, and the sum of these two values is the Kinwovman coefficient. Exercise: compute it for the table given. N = 13.5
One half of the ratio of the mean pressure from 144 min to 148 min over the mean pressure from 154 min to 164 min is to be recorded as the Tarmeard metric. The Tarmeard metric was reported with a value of 0.503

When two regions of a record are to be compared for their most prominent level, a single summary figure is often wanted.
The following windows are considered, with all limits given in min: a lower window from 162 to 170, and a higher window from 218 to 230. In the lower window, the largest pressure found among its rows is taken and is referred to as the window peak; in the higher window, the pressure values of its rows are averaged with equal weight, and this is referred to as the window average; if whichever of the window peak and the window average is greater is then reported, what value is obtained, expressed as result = 7.02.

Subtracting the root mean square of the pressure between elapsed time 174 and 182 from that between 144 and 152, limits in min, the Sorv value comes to -0.3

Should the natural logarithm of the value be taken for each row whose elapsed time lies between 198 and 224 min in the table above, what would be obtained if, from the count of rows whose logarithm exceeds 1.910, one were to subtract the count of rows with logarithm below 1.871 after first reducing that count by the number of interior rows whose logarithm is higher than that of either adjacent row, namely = 16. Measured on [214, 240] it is 13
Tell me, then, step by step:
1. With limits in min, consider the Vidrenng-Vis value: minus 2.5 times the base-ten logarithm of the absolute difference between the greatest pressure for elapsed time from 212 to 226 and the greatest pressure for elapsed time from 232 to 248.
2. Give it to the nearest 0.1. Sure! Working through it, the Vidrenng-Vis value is 1.3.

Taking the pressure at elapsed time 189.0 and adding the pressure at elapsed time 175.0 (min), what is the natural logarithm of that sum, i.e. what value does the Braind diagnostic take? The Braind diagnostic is 2.59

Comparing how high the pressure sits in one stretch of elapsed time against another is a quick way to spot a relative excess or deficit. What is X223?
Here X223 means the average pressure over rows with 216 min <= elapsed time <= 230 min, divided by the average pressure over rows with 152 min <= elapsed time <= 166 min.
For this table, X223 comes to 1.09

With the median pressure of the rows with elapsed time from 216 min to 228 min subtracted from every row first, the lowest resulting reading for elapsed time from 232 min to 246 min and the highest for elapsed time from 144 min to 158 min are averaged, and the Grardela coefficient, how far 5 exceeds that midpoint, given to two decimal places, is 5.76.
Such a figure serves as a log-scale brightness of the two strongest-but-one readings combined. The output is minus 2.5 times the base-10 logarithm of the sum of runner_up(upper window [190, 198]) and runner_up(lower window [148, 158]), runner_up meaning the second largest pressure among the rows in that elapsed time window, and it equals -2.81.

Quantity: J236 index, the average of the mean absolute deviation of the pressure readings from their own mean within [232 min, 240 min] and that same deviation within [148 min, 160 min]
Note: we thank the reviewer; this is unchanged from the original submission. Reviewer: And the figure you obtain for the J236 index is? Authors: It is 0.100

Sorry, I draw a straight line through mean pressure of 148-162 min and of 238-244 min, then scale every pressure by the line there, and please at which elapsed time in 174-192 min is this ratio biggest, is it 181.0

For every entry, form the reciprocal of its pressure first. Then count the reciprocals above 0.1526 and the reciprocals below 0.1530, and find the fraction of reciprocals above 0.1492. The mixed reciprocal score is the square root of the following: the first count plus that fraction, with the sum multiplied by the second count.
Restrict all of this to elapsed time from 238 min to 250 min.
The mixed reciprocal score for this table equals 3.2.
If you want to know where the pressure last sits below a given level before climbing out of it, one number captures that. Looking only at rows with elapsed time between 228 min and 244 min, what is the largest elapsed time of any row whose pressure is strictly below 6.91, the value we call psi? 243.0 min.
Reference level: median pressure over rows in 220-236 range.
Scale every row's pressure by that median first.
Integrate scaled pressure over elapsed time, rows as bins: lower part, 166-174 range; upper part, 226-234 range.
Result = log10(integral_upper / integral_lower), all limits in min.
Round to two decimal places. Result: 0.02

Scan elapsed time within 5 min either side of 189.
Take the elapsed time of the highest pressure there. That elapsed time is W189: 189.0 min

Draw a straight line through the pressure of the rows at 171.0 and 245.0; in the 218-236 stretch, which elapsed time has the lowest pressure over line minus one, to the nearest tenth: 235.0 min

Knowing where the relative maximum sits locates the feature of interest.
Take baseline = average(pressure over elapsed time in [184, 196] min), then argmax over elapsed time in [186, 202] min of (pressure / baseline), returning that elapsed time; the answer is 197.0 min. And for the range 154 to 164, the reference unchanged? 159.0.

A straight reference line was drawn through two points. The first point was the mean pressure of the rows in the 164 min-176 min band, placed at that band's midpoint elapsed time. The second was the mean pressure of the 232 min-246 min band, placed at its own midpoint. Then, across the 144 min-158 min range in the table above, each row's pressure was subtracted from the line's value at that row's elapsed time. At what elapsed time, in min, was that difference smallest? 145.0 min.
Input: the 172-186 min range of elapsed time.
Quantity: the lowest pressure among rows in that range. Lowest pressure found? 6.377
